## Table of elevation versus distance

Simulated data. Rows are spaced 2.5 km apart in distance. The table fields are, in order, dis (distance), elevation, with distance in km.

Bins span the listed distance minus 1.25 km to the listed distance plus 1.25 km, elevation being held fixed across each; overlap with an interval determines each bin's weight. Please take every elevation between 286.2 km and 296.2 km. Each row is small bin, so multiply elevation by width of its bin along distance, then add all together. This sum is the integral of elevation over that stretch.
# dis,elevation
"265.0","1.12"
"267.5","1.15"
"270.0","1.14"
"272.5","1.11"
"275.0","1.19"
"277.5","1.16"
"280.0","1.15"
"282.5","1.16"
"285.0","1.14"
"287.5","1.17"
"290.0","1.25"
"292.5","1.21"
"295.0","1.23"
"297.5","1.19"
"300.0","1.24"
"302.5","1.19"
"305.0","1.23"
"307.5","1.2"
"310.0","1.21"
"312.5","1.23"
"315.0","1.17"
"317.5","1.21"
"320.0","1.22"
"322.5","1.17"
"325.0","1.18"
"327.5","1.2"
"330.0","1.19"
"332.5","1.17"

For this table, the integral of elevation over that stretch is 12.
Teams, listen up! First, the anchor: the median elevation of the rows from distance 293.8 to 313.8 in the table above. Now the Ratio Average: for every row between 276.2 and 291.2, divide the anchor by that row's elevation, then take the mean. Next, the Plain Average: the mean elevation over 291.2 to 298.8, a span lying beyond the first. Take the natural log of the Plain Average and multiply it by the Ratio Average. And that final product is 0.199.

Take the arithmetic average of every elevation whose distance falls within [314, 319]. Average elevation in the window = 1.19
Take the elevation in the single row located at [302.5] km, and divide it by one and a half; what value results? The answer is 0.793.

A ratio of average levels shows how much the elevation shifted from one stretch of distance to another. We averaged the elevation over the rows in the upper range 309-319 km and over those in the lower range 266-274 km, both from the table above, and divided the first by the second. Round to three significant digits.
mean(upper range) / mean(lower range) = 1.06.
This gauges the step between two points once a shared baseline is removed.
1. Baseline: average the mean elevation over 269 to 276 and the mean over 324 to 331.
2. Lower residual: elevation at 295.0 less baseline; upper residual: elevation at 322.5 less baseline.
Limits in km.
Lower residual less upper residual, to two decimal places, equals 0.06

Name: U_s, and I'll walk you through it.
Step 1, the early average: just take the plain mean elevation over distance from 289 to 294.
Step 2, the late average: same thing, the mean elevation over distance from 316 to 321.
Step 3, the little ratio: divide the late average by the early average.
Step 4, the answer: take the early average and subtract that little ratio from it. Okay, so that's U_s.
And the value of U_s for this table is 0.242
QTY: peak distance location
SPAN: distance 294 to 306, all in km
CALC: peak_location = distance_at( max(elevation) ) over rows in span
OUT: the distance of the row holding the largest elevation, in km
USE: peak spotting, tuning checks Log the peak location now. 300.0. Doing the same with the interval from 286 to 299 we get 290.0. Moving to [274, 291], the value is 290.0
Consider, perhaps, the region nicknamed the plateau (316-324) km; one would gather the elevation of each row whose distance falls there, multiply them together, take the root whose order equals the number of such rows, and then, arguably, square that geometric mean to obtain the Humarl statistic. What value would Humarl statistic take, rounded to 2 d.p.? 1.44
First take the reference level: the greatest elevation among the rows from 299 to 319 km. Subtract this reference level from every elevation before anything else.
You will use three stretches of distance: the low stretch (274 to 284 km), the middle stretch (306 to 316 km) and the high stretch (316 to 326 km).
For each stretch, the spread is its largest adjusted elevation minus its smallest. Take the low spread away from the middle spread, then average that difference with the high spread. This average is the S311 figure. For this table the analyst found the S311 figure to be 0.035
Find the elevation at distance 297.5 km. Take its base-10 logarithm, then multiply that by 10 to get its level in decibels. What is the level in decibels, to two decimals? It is 0.76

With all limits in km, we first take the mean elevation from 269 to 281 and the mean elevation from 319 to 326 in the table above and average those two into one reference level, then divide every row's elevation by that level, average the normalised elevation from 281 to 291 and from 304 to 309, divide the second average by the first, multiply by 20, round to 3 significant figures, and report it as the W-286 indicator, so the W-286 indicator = 20.6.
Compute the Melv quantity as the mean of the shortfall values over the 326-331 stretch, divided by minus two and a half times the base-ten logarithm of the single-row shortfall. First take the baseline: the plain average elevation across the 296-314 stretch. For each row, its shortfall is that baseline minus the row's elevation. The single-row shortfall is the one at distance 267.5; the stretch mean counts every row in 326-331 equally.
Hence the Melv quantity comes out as 0.006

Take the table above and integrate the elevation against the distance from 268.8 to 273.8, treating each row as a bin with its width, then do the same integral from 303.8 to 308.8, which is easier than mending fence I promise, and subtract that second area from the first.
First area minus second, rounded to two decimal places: -0.45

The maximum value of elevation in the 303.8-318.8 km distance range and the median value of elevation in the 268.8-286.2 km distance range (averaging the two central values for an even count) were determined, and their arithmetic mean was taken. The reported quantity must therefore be 1.19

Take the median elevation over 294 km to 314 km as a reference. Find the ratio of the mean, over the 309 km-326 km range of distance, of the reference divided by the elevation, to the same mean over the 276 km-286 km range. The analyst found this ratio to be 0.96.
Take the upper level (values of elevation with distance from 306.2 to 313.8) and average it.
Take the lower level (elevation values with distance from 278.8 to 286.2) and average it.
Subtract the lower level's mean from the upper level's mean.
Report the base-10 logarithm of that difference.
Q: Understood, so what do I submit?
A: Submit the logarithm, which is -1.20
